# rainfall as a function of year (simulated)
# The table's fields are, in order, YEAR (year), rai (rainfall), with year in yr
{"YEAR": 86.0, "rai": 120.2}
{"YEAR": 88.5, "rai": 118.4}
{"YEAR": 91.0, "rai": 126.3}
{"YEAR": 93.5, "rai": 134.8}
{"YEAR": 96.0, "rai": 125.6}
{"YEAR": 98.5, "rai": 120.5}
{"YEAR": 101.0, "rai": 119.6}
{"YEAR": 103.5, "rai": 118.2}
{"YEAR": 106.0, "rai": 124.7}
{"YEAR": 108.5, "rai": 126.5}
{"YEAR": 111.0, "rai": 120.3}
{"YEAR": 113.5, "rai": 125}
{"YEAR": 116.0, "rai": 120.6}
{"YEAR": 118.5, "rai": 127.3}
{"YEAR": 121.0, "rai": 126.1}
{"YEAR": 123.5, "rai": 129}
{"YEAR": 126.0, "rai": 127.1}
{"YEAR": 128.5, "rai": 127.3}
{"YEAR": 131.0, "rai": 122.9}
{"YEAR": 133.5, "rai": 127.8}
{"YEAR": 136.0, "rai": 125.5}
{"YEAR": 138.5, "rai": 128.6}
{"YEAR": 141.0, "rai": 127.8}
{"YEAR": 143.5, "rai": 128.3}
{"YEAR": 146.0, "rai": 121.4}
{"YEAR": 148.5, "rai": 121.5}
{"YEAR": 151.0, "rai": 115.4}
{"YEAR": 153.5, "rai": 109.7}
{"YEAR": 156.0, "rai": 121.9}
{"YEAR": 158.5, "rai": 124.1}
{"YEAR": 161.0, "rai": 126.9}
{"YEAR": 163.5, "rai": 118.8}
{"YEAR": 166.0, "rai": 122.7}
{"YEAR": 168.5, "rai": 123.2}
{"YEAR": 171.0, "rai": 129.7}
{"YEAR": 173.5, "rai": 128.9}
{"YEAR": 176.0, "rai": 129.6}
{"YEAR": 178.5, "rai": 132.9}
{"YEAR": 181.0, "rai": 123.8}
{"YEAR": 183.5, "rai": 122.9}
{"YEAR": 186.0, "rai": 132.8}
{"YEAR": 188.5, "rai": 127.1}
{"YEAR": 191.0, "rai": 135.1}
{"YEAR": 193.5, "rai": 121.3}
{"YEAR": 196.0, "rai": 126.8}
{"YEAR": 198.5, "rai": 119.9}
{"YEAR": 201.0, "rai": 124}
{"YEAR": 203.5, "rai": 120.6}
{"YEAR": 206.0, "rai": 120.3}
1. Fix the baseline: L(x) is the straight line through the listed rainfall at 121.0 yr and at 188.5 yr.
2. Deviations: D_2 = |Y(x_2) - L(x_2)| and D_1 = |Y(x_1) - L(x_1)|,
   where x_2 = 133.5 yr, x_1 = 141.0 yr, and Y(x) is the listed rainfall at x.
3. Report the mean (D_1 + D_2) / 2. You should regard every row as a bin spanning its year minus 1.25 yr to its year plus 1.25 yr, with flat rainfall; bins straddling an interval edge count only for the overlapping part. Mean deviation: 1.5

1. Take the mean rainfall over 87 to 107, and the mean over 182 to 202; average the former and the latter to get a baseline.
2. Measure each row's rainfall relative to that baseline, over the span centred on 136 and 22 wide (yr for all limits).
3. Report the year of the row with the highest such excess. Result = 138.5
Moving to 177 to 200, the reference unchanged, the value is 191.0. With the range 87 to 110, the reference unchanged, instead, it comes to 93.5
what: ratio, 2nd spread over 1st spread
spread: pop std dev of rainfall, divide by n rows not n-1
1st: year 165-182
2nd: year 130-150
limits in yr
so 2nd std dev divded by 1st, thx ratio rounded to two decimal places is 0.79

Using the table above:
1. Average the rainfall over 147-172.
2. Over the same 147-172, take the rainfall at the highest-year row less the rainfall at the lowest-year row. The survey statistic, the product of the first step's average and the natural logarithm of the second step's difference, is 255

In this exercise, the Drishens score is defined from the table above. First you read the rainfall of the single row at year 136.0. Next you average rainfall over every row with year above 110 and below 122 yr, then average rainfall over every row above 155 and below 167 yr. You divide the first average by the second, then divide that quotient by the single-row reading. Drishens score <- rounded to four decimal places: 0.0080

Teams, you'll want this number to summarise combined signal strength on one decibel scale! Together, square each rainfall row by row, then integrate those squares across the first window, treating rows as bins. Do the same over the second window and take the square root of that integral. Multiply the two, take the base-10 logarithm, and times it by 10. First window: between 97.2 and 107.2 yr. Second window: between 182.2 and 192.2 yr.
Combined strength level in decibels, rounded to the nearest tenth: 77.8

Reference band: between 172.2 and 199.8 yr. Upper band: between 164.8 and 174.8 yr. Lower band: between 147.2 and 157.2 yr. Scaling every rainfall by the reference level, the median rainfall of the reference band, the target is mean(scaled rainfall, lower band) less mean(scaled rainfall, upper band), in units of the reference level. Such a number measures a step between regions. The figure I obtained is -0.07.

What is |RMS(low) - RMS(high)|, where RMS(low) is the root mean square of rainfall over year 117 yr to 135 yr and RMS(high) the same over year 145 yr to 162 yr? 6.6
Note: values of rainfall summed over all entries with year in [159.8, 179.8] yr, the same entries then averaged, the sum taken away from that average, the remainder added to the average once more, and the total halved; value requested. -380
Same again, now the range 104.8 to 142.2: -817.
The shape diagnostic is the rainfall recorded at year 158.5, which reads 124.1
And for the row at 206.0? 120.3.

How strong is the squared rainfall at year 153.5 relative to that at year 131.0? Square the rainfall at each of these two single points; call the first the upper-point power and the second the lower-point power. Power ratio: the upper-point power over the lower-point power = 0.797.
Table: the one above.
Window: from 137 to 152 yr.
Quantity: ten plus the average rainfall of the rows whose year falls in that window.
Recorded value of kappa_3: 134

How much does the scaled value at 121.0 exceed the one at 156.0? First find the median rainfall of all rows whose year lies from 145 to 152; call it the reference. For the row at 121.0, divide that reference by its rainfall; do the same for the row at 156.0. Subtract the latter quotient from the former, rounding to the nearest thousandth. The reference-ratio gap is -0.033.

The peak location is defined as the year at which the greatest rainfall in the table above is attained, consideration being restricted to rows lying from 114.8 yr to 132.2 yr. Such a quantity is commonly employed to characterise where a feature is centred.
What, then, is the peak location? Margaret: 123.5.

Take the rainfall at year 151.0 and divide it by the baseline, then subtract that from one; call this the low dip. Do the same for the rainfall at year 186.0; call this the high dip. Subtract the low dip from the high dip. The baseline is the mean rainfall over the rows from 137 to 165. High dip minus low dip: -0.142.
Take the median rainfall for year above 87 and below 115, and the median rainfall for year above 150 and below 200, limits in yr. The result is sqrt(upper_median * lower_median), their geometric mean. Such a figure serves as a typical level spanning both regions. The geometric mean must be 124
